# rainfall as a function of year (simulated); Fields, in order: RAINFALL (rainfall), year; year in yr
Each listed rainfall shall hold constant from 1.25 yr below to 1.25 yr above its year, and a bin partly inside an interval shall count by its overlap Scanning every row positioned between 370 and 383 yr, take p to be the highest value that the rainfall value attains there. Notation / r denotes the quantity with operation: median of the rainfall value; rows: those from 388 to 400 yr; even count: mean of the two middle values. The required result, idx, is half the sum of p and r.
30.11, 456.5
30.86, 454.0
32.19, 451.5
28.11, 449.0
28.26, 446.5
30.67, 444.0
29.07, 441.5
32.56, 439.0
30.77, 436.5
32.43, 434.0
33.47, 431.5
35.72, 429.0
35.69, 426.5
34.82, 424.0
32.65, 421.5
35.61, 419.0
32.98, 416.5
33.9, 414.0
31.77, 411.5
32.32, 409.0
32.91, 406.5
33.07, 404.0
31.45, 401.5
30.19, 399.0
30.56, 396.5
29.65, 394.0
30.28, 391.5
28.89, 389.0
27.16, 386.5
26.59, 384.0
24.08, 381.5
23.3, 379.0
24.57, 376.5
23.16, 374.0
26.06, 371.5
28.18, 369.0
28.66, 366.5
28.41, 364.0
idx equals 28.1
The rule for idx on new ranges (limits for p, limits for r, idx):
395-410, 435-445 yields 31.9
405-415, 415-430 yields 34.6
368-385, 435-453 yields 29.4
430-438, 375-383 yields 28.8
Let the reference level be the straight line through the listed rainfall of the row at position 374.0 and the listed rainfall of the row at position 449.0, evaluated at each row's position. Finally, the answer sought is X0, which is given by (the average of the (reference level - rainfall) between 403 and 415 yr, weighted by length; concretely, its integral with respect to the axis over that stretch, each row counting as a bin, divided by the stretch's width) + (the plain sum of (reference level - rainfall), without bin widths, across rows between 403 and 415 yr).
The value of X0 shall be -44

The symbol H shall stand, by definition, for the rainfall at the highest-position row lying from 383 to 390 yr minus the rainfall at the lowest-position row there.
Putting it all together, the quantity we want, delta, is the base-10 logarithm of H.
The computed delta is 0.4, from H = 2.3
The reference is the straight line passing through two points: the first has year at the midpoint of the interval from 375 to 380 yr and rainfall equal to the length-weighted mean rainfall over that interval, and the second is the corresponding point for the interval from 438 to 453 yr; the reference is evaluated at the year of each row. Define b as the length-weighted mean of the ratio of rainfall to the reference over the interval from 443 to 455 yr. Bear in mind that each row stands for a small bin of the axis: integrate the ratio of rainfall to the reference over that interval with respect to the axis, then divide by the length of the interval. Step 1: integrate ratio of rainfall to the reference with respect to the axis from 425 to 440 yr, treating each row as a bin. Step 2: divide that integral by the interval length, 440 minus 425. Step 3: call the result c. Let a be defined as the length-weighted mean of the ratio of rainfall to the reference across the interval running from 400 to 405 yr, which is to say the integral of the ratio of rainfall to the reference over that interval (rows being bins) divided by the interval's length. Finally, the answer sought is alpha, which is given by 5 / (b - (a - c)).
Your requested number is 5.4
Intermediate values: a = 1.23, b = 0.99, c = 1.16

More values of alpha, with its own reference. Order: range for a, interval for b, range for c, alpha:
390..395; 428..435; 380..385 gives 4.9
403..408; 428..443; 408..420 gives 4.6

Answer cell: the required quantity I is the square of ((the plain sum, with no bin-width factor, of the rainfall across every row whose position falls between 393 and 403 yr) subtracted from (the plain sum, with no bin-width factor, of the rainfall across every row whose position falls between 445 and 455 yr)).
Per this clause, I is 6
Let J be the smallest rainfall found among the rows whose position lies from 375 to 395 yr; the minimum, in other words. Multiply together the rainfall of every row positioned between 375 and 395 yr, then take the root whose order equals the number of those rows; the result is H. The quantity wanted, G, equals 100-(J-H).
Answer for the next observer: 103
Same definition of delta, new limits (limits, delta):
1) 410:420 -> 0.6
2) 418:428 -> -1.1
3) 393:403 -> 0.3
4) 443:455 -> -0.7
